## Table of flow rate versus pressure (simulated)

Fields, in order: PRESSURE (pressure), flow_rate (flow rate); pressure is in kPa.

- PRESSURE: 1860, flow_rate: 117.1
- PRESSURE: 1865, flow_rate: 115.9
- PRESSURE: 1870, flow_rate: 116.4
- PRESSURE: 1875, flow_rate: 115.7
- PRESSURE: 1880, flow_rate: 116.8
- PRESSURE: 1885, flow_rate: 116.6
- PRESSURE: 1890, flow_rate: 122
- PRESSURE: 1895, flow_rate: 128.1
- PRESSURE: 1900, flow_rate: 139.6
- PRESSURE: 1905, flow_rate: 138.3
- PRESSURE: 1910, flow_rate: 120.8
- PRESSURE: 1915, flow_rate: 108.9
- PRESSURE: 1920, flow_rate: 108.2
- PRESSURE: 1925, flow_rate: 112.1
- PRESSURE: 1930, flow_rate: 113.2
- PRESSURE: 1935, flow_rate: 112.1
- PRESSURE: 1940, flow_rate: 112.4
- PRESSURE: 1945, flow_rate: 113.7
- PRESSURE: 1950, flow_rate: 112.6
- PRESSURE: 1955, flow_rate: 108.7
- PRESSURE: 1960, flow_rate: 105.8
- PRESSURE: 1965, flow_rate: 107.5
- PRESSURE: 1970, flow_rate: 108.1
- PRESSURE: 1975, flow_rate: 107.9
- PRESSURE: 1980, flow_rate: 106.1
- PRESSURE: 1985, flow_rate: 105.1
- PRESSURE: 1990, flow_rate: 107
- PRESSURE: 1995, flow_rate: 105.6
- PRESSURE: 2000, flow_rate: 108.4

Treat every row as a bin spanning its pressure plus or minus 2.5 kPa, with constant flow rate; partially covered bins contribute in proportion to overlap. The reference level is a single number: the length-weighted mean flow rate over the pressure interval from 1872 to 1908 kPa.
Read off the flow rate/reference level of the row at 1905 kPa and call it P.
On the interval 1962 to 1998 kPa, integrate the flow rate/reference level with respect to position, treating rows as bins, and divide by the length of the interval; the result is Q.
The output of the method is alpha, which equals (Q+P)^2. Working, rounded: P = 1.11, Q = 0.85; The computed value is 3.8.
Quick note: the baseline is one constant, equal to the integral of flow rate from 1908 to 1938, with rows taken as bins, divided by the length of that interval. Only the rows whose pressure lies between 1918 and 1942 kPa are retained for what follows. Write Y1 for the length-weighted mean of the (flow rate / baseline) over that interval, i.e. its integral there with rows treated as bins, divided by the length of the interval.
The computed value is 0.99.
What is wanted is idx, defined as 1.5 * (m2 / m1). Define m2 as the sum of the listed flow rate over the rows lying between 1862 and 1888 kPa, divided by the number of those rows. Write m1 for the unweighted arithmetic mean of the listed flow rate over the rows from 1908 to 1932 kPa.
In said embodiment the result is 1.55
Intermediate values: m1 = 113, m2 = 116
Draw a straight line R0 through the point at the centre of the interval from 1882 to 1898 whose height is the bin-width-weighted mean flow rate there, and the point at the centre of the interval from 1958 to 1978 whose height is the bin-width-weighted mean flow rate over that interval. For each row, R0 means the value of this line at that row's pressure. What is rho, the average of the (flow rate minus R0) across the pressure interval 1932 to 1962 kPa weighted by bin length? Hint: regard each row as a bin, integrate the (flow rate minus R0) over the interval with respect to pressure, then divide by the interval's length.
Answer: -0.4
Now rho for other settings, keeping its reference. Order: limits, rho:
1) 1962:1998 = 1.8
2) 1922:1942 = -2.0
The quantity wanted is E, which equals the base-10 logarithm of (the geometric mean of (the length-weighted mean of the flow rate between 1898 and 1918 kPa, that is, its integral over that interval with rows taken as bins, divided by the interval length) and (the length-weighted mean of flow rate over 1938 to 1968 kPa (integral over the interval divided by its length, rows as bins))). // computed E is 2.07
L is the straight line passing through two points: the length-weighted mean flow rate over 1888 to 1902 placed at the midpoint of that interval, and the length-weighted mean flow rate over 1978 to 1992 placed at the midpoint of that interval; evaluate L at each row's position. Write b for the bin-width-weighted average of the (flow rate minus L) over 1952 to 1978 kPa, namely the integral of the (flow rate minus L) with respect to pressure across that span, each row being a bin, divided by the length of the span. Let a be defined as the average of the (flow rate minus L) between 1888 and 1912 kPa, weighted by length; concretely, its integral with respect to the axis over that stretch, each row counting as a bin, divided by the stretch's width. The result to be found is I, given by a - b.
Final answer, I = 5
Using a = 2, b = -4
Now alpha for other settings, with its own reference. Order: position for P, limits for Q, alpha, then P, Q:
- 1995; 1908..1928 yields 3.0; 0.84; 0.90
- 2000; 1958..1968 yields 3.0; 0.87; 0.85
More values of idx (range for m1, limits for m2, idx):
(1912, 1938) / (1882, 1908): 1.74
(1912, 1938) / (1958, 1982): 1.45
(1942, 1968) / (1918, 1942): 1.53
